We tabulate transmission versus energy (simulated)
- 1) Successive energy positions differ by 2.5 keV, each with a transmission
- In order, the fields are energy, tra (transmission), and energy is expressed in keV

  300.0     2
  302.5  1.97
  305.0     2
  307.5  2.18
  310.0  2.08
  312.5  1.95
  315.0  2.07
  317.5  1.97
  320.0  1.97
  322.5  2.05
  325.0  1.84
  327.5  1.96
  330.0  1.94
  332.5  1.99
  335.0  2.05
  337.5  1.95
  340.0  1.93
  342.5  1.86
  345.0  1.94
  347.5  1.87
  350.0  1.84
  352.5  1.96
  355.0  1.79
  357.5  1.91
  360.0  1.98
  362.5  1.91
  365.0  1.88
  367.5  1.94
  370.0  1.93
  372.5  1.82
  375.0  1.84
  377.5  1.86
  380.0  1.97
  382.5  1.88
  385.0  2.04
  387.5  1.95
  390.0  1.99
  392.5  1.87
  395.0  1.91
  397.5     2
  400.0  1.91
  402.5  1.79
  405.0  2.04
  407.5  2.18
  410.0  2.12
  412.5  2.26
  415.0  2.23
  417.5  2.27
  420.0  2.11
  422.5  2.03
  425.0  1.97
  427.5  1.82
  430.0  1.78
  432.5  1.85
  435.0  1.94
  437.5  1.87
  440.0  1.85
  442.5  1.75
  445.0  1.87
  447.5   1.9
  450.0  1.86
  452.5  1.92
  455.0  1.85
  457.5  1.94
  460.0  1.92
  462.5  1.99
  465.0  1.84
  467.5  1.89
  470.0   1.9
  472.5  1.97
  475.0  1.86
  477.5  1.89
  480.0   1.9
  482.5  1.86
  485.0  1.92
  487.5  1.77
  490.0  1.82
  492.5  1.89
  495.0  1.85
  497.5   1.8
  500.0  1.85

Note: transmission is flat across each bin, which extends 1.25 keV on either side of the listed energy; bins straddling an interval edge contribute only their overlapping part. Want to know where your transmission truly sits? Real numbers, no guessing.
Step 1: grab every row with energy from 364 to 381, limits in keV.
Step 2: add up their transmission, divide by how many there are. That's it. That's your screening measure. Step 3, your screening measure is 1.89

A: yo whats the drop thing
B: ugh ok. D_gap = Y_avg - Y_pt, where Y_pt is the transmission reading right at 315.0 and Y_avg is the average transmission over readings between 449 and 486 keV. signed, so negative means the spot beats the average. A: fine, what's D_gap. -0.17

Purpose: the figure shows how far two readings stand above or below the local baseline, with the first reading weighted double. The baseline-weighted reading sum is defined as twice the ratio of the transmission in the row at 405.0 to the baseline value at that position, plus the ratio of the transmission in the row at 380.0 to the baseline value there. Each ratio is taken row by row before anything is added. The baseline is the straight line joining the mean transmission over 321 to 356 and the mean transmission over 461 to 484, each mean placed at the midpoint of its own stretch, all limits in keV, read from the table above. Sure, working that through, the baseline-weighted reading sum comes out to 3.16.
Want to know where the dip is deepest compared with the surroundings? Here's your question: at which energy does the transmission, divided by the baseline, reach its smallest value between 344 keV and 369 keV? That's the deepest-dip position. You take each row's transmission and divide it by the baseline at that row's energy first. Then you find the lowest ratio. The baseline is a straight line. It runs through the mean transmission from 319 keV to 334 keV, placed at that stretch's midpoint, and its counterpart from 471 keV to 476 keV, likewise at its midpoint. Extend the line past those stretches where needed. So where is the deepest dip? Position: 355.0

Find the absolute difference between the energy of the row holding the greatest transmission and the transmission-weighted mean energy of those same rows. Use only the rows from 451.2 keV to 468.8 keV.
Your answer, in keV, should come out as 2.5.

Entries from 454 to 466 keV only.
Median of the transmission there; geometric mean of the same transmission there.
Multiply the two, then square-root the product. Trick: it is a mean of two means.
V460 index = 1.91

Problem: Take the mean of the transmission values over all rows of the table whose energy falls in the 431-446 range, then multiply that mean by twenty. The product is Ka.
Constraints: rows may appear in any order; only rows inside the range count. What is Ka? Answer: 37.1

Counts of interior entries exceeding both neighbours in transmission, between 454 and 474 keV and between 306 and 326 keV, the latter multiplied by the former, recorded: 4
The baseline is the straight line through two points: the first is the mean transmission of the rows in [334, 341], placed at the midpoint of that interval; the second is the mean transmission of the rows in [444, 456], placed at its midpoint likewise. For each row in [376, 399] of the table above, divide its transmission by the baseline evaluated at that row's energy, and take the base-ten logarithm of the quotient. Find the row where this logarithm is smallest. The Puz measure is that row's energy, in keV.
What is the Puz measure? 377.5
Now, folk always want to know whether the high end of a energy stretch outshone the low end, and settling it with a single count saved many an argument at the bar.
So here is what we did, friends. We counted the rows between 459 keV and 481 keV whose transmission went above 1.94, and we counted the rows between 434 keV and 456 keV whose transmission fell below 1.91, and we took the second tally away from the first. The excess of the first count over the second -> -5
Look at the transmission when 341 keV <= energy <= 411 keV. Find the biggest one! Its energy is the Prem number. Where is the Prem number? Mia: 407.5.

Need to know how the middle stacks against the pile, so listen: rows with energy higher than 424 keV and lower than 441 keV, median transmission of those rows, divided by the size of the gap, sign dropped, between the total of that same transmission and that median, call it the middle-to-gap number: 0.16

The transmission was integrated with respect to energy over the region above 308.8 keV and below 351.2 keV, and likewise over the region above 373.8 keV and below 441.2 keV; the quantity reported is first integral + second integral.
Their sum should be 216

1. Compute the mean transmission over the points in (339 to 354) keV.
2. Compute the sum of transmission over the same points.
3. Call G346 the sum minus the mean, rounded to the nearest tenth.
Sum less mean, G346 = 9.5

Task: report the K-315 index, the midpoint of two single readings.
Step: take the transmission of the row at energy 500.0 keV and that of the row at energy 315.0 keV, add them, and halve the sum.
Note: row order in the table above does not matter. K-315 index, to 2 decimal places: 1.96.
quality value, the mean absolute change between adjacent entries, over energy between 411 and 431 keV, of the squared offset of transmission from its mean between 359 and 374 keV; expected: 0.027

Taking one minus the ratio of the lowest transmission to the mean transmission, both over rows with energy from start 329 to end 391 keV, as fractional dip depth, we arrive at 0.068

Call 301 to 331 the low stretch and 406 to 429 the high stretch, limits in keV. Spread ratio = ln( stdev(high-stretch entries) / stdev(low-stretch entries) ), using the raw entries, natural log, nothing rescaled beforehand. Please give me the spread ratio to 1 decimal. 0.5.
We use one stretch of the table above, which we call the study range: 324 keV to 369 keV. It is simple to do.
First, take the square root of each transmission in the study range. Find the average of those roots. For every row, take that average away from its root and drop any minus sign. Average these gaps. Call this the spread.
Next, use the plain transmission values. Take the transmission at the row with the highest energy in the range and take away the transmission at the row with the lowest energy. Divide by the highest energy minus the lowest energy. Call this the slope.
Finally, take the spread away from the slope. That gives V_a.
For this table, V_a -0.016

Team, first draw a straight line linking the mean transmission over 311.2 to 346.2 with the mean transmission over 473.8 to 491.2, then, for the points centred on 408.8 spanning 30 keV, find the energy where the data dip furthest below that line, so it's 402.5 keV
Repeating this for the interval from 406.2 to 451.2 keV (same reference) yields 442.5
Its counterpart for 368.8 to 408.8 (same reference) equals 402.5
